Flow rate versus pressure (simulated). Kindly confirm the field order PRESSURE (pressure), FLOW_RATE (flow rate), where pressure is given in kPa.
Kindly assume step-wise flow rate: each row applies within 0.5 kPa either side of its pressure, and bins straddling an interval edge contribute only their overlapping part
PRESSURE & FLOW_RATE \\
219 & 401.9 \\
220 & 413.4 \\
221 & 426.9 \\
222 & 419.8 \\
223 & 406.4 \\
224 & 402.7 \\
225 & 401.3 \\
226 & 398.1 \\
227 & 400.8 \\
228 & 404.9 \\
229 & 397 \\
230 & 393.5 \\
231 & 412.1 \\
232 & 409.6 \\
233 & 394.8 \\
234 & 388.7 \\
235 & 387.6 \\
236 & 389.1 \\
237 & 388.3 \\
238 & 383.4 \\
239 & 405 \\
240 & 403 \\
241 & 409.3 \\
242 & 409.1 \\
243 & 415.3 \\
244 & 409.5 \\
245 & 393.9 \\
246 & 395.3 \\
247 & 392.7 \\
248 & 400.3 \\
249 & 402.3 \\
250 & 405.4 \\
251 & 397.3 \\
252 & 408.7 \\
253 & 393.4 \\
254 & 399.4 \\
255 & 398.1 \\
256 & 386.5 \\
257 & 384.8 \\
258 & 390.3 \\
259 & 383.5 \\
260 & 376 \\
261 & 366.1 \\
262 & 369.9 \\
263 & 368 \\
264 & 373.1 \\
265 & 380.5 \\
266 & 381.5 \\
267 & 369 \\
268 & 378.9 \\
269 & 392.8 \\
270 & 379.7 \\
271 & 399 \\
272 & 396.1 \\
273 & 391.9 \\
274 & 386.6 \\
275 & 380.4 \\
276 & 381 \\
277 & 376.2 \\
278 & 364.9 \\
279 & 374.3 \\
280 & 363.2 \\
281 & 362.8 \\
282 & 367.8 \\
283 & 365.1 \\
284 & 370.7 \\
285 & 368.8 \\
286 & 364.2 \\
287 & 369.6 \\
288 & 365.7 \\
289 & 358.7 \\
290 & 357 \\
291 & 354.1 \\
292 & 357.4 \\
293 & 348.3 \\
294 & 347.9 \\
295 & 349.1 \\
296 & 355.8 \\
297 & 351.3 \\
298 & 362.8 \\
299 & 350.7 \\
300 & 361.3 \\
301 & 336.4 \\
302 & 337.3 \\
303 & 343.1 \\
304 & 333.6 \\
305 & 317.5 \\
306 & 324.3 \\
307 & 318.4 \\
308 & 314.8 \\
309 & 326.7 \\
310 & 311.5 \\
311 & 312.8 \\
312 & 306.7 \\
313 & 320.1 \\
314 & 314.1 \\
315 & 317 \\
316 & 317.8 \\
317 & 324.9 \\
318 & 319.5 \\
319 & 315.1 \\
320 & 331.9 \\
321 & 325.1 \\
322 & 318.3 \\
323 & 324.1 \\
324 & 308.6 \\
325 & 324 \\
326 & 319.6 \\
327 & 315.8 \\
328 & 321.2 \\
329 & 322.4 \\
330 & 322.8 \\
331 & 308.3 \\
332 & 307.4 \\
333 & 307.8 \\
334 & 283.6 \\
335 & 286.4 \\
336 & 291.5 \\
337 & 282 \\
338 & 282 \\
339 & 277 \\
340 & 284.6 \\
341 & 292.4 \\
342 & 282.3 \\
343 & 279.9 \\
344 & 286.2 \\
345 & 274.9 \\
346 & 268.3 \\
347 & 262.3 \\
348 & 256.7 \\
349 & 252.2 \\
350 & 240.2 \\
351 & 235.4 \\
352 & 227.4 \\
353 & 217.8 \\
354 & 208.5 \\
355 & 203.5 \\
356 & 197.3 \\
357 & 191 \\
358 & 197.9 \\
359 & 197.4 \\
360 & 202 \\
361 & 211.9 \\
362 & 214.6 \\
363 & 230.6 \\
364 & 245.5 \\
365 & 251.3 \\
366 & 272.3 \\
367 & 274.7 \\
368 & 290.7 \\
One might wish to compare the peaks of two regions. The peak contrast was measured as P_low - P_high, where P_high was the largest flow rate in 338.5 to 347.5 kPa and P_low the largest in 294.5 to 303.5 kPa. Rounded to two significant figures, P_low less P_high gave 70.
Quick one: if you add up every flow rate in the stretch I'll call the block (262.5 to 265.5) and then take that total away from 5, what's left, -1117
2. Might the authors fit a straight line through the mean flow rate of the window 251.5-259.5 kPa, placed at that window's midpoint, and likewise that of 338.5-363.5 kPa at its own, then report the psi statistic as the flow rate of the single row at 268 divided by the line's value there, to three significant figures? 1.02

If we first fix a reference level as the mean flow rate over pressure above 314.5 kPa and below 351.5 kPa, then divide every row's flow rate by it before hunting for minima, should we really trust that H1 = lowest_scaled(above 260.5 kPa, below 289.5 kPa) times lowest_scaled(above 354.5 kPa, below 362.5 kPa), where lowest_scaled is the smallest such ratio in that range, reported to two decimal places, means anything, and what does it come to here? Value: 0.78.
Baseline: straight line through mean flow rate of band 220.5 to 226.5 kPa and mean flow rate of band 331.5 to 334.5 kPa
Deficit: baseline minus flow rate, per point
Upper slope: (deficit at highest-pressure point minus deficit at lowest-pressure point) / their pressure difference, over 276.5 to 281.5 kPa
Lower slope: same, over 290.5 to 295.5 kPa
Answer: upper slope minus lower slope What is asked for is 2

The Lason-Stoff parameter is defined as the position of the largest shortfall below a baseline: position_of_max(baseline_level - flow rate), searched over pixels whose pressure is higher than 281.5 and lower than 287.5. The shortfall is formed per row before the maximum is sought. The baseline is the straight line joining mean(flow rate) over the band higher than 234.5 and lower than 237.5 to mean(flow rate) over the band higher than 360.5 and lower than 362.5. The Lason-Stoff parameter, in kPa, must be 283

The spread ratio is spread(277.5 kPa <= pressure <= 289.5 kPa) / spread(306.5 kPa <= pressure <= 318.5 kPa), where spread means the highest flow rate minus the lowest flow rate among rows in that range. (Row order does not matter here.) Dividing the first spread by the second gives 0.8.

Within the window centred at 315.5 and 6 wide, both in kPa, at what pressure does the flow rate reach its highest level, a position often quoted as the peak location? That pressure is 317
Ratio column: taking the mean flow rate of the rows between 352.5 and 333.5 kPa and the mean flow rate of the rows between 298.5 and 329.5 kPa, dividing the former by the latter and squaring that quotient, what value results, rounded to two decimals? 0.70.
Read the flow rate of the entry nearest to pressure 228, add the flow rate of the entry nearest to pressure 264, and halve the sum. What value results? 389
